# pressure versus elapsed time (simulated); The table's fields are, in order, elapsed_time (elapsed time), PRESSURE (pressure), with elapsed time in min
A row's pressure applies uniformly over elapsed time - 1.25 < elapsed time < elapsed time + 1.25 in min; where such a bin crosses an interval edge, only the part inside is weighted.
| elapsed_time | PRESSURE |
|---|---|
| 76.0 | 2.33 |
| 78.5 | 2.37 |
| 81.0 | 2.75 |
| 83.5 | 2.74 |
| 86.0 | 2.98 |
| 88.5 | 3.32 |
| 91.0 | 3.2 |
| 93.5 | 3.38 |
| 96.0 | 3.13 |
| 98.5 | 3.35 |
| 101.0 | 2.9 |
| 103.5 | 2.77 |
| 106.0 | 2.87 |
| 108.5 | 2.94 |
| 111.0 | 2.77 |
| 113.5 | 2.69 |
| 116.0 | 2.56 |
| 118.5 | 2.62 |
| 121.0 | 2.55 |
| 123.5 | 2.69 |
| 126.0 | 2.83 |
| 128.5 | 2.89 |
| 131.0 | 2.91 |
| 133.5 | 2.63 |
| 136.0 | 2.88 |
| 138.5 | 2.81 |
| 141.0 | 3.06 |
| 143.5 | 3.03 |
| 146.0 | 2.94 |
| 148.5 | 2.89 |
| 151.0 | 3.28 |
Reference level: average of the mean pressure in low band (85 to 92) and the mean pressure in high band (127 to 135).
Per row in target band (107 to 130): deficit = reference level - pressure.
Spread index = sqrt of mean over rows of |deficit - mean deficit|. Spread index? 0.34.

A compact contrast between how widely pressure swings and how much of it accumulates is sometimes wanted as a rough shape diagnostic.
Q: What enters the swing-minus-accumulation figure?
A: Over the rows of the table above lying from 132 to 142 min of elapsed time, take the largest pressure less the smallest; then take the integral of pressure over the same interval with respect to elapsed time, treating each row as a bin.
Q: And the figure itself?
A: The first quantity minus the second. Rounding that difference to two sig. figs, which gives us -28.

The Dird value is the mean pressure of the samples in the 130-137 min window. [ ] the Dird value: 2.8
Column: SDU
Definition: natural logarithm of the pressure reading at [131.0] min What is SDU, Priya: 1.068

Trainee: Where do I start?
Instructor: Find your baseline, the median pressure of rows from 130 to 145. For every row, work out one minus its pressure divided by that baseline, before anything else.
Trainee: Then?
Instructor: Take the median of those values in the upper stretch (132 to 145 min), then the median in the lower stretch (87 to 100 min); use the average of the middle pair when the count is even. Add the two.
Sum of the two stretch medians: -0.14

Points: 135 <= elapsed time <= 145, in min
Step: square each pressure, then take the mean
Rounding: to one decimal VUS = 8.7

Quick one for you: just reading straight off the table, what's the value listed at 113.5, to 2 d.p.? 2.69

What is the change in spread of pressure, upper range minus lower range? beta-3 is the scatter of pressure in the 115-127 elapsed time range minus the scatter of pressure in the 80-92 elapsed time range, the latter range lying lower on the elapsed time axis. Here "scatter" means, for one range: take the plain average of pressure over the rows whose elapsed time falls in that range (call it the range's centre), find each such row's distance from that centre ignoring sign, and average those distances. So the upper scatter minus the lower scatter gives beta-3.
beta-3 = -0.12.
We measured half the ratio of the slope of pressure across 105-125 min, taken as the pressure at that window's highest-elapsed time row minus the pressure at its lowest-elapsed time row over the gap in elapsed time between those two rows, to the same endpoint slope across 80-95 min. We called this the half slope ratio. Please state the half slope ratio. -0.10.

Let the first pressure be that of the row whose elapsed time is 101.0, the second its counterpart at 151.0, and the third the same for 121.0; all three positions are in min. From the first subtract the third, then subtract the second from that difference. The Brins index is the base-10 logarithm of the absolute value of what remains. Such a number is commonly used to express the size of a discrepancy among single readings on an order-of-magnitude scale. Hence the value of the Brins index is 0.467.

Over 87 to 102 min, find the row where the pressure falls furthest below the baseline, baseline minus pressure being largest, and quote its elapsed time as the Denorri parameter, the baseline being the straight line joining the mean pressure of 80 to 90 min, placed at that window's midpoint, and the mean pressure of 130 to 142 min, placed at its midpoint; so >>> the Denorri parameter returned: 101.0 min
